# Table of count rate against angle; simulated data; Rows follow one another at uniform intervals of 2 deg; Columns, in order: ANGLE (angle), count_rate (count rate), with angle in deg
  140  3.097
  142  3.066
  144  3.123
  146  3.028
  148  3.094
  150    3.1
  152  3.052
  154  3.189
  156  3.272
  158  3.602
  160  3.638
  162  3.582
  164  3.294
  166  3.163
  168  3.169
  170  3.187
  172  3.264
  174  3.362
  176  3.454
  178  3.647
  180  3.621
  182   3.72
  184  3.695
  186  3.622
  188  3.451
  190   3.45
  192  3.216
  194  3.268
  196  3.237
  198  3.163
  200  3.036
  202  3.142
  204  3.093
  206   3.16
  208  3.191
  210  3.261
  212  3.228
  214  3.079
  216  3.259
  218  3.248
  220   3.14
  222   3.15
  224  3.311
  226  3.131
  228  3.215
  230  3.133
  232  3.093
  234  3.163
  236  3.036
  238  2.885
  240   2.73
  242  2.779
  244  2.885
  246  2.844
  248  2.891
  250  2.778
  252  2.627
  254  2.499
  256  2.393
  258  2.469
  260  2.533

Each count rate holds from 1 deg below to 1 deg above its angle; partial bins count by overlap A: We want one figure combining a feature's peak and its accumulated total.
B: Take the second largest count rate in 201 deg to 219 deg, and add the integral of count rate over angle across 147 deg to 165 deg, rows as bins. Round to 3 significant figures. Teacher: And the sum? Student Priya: 62.9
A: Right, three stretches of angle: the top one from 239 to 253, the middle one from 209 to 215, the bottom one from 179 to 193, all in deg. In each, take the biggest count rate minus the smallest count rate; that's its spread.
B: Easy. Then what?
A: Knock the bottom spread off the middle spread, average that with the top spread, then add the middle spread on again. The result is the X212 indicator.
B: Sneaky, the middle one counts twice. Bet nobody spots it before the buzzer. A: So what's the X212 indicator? 0.153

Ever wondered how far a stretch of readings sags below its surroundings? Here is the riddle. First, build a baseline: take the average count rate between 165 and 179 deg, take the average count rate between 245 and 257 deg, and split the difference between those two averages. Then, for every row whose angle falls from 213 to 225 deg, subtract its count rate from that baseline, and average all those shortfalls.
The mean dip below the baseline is -0.201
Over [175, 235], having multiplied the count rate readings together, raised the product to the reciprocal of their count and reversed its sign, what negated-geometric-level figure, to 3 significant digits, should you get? -3.28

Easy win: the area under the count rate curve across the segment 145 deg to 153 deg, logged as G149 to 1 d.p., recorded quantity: 24.5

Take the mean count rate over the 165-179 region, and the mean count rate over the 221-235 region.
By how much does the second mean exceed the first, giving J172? -0.15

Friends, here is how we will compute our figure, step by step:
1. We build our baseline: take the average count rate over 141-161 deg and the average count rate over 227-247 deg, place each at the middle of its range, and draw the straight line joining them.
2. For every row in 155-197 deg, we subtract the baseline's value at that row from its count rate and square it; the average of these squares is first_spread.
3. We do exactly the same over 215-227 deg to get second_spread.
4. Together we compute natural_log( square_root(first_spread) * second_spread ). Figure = -4.3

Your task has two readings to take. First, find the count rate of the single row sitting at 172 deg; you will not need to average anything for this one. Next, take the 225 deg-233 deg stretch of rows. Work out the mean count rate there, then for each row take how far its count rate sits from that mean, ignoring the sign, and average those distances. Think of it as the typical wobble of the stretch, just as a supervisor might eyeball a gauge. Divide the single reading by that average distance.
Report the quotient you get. 91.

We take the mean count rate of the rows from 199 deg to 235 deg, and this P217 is 3.17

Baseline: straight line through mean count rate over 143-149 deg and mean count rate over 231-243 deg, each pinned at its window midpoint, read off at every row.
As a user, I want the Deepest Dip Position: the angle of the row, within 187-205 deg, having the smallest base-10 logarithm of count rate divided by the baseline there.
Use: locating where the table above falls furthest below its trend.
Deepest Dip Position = 200 deg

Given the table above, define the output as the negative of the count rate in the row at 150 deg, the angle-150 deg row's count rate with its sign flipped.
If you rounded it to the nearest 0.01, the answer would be -3.10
